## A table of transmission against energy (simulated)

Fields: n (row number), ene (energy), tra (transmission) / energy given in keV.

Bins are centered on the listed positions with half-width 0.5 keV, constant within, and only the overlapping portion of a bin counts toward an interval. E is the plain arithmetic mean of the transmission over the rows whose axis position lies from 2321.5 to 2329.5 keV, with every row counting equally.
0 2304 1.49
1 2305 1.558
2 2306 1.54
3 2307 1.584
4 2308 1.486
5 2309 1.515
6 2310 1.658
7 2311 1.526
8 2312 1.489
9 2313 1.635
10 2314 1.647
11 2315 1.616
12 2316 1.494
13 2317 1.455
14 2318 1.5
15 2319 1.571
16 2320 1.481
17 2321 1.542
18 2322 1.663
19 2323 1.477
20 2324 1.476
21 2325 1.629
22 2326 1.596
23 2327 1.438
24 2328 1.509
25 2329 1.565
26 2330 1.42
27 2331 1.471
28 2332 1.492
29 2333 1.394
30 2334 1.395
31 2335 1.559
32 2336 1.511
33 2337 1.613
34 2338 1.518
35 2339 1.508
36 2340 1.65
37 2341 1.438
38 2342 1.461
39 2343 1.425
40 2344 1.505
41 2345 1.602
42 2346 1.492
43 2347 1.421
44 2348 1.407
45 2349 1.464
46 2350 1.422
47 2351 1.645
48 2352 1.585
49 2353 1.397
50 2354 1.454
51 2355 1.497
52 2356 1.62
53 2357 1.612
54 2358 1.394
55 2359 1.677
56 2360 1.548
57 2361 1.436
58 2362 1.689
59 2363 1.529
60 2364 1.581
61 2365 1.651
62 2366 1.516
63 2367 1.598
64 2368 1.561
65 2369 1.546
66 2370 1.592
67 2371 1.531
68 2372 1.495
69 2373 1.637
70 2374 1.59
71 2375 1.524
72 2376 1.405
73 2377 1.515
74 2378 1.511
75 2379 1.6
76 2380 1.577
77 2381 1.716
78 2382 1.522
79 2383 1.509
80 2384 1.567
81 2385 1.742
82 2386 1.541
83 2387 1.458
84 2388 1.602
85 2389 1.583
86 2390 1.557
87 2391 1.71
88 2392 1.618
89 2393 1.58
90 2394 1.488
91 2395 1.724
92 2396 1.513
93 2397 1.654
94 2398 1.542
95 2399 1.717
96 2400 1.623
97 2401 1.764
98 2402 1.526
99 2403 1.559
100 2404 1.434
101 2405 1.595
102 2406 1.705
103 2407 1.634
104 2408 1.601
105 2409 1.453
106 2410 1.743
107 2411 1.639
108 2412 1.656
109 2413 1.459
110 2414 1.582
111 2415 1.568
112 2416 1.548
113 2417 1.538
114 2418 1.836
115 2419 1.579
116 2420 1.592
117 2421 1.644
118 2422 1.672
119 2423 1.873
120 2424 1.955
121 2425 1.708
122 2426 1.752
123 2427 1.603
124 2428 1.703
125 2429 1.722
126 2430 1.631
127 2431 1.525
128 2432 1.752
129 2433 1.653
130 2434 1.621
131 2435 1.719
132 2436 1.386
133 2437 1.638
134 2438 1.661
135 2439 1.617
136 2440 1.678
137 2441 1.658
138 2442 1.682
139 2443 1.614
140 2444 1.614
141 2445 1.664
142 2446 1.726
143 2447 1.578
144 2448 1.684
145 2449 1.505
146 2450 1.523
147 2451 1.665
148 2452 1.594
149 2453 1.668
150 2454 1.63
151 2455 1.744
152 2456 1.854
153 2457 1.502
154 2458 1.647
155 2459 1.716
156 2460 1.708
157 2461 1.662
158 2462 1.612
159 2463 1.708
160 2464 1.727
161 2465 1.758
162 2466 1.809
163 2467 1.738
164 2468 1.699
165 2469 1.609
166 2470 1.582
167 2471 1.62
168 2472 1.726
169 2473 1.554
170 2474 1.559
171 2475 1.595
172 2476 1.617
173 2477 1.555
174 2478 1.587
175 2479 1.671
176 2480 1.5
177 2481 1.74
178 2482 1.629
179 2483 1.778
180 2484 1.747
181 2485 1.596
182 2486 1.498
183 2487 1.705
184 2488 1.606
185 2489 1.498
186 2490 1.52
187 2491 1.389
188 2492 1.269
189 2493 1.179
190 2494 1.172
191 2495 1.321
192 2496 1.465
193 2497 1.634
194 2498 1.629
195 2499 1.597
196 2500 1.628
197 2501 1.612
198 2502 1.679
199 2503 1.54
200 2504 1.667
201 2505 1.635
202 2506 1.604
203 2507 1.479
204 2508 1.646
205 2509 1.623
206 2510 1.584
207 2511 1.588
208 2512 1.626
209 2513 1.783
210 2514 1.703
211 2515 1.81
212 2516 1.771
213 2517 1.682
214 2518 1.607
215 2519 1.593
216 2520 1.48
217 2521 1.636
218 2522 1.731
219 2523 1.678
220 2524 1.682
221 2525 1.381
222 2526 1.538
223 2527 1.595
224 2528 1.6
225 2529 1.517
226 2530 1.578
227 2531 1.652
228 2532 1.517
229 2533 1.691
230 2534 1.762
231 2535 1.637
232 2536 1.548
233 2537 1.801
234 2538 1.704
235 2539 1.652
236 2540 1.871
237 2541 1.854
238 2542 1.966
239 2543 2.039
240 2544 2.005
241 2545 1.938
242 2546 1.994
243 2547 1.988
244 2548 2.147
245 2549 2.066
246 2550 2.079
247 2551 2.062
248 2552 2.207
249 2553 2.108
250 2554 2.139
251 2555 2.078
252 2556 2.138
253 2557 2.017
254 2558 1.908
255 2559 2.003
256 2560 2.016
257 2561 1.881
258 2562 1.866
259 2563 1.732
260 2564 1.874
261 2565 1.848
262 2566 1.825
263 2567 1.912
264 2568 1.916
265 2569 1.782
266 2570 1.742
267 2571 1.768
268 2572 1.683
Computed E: 1.54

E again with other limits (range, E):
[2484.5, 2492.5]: 1.51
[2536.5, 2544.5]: 1.86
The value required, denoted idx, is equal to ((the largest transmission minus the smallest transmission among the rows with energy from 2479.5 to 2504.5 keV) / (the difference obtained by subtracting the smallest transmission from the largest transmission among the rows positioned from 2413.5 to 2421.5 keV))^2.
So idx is 4.1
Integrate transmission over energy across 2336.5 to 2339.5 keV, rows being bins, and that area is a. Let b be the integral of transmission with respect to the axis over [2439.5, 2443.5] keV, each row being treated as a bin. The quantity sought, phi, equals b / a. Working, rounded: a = 4.6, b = 7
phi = 1.4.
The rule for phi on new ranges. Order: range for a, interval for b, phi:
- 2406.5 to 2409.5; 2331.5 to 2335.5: 1.2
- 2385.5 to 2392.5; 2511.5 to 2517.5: 0.9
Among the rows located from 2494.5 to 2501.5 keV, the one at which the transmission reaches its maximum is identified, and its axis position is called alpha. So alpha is 2497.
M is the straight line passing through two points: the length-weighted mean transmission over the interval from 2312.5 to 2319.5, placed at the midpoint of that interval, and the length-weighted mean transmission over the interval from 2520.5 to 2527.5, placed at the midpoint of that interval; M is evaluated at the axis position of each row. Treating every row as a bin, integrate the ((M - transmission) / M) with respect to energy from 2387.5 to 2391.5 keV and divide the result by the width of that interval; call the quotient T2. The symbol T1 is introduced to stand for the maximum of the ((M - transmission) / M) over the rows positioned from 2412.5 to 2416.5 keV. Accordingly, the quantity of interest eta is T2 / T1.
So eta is -0.3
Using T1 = 0.077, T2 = -0.02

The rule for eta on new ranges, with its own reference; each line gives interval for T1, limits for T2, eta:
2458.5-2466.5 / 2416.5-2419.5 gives 3.5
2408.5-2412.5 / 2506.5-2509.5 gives 0.2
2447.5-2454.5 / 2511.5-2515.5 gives -1.5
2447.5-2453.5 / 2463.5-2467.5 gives -2.0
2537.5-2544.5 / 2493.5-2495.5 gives -8.3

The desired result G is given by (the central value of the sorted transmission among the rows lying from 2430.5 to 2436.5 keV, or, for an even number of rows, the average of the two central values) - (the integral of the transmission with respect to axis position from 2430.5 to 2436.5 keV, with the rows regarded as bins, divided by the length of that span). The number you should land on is 0.028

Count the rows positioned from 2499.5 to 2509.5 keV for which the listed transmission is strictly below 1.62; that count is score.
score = 4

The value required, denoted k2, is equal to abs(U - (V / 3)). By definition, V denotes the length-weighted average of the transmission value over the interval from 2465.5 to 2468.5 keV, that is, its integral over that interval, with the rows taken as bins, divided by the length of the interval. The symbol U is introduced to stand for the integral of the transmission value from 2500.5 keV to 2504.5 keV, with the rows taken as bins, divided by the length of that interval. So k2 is 1.04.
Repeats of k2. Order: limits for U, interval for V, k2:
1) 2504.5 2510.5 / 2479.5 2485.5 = 1.04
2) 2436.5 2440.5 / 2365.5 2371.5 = 1.13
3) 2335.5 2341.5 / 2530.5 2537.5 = 0.99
